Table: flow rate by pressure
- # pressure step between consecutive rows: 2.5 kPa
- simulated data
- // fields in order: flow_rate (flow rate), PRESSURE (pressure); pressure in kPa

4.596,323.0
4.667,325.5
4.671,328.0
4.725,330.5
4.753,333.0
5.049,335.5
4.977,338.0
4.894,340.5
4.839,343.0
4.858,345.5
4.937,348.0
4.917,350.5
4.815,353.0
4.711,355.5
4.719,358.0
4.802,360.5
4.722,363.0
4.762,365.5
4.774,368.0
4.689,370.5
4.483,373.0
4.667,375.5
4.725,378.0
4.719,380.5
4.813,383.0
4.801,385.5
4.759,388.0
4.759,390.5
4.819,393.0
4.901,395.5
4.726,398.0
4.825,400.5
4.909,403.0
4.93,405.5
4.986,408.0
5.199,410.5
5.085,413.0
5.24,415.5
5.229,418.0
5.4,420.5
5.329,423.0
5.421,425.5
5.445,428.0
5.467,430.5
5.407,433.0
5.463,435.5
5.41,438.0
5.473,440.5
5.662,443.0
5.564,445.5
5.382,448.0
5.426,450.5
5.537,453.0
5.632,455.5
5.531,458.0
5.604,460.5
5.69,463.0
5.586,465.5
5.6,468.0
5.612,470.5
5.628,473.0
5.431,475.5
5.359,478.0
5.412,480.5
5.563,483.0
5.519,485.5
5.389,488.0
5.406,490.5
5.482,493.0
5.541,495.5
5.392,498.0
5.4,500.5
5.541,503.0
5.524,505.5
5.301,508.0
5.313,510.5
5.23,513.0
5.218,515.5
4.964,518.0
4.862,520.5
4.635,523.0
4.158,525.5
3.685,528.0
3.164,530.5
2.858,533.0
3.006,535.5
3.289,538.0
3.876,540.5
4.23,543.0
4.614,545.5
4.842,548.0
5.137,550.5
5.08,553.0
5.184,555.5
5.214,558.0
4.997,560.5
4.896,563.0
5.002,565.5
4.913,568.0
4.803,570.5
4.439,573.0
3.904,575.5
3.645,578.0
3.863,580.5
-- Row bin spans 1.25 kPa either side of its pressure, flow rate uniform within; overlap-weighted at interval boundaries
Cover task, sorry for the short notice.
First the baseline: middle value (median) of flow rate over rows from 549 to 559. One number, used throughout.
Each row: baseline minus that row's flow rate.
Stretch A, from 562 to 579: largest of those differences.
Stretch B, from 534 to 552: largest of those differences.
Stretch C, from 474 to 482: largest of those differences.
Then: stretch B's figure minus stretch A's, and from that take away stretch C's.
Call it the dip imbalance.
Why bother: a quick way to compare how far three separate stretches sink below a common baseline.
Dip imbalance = 0.8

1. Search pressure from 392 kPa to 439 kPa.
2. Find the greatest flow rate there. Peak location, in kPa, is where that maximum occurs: 430.5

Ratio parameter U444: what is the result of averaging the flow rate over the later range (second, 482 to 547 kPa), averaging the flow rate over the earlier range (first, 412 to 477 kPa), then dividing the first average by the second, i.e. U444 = 1.16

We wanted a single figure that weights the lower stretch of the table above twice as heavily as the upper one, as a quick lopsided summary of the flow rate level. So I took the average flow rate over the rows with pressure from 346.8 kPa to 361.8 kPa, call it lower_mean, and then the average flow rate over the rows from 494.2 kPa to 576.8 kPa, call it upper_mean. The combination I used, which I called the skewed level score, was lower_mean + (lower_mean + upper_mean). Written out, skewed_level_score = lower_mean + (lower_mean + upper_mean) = 14.3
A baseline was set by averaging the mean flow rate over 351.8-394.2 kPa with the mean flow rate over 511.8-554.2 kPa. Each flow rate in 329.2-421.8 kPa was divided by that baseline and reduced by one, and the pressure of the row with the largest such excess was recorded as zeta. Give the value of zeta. 420.5 kPa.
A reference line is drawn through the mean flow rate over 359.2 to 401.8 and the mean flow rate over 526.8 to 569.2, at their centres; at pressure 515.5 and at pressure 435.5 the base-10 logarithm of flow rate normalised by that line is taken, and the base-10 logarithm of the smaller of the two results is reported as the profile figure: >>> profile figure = -1.15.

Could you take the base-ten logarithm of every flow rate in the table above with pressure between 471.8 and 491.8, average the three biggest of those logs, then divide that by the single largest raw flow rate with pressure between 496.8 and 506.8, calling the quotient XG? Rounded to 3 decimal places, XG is 0.135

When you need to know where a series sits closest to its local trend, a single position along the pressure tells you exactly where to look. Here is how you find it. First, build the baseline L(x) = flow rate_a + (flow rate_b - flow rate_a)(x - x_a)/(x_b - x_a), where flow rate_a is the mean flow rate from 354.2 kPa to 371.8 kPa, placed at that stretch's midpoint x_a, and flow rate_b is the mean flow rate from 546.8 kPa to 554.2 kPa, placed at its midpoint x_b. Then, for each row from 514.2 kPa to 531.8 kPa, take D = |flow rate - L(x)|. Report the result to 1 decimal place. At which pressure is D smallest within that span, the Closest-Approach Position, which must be 518.0 kPa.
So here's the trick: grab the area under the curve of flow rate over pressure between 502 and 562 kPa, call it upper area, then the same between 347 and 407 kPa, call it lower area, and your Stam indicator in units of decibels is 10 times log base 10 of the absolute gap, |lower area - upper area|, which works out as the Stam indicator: 10.8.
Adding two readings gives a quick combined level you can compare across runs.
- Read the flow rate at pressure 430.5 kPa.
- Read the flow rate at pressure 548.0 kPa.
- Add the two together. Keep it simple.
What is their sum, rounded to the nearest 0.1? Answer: 10.3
